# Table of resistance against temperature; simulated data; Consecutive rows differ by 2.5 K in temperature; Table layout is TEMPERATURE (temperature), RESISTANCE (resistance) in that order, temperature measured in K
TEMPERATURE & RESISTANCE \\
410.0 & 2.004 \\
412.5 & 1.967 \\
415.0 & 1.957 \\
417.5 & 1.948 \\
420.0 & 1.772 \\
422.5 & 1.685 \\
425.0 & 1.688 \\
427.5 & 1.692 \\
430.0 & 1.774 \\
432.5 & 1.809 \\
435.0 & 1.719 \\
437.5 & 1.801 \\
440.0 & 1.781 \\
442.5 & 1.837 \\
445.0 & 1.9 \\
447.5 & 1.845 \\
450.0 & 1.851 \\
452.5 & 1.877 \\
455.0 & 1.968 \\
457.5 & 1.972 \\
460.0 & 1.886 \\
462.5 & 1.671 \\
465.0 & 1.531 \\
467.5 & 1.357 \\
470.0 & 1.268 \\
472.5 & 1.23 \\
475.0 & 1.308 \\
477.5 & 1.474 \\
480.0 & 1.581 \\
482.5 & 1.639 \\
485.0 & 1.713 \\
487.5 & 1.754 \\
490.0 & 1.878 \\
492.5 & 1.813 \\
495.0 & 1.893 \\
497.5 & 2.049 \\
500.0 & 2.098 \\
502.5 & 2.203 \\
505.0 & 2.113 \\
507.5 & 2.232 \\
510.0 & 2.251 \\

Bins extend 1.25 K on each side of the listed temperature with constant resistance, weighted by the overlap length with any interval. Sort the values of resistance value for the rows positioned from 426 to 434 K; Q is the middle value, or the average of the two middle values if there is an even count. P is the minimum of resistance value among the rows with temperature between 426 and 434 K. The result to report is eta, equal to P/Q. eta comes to 0.95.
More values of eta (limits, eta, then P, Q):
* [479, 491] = 0.92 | 1.581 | 1.71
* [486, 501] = 0.93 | 1.754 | 1.89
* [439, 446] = 0.97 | 1.781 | 1.84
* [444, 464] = 0.89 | 1.671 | 1.88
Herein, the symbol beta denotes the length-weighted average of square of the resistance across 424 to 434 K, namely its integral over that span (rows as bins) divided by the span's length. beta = 3.0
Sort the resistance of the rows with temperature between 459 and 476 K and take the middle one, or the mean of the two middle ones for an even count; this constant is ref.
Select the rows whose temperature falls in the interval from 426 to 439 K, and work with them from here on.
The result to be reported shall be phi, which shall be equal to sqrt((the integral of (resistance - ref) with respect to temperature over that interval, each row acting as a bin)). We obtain 2.28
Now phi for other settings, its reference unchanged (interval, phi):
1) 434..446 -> 2.33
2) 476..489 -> 1.89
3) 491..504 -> 2.91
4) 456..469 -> 2.05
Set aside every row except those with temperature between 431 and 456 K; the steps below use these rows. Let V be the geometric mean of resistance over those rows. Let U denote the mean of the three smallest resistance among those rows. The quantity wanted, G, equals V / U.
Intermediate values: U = 1.77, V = 1.84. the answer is 1.04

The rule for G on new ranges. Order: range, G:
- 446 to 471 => 1.23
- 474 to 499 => 1.17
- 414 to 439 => 1.06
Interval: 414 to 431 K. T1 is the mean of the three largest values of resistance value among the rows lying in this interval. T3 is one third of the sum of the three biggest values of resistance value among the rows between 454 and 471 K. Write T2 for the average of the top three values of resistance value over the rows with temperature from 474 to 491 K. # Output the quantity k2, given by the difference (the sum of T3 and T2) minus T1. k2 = 1.83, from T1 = 1.89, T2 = 1.8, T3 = 1.94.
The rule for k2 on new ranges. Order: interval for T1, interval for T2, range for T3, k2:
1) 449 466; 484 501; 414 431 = 1.96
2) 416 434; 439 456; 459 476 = 1.77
